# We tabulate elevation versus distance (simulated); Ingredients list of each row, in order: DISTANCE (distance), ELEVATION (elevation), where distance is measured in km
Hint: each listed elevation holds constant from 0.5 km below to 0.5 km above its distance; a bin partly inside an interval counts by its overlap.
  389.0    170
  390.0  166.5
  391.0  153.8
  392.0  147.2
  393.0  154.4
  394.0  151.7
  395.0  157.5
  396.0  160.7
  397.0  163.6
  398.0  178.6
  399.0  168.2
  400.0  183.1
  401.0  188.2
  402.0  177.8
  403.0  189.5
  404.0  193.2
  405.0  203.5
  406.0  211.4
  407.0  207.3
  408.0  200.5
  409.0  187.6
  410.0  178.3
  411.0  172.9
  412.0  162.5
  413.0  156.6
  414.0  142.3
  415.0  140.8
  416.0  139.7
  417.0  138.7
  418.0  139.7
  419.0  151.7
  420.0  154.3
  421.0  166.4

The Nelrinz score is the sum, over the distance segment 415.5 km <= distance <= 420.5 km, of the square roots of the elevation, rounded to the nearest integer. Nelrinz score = 60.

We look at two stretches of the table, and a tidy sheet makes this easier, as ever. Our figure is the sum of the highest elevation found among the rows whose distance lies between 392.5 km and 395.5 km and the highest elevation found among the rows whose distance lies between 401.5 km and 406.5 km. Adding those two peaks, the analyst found 369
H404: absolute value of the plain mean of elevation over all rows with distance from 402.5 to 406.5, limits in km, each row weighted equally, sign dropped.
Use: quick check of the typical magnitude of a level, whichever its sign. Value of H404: 199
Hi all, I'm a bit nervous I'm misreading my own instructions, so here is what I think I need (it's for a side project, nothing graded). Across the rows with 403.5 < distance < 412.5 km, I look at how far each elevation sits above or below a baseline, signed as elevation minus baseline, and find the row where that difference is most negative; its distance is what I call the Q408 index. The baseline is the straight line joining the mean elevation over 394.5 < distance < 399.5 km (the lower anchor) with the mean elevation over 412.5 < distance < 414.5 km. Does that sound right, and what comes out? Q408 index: 412.0 km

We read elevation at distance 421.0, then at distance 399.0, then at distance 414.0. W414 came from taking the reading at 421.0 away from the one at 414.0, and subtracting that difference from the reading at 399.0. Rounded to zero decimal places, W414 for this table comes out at 192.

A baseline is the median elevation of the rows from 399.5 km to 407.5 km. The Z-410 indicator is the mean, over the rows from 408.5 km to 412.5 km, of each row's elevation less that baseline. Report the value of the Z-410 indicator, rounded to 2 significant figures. -16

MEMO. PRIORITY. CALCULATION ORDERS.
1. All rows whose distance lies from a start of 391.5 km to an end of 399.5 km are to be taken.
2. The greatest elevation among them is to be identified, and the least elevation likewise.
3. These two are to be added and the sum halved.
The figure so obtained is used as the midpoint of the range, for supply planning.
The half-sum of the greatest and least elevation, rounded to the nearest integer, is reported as 163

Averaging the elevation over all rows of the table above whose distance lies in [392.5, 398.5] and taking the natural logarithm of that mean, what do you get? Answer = 5.08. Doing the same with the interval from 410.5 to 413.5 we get 5.10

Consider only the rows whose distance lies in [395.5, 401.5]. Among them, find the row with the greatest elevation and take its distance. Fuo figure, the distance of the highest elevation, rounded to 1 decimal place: 401.0 km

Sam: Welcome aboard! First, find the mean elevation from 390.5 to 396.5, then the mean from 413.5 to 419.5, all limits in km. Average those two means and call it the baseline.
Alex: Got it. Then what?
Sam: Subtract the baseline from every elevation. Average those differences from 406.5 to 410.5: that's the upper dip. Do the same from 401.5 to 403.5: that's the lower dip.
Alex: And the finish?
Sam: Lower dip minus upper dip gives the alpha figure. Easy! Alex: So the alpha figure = -10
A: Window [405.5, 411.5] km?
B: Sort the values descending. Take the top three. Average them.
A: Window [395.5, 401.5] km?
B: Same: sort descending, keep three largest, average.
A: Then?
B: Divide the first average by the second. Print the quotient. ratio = 1.1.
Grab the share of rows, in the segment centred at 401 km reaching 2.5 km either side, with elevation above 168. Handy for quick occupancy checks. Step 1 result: 1.0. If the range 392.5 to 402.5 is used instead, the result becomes 0.5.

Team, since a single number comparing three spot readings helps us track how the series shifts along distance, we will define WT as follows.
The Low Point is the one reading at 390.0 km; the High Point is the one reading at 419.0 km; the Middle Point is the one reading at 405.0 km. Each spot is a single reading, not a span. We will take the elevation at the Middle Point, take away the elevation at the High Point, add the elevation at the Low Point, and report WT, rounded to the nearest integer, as 218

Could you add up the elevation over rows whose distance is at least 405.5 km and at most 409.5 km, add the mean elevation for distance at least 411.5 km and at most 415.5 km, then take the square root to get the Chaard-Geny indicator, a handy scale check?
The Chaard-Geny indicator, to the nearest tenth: 30.9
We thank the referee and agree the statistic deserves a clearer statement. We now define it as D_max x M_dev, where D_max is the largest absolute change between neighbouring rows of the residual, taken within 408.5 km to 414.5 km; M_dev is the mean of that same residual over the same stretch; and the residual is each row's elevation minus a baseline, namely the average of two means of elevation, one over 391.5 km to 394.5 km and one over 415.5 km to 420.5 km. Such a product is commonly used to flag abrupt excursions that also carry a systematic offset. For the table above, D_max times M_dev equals 268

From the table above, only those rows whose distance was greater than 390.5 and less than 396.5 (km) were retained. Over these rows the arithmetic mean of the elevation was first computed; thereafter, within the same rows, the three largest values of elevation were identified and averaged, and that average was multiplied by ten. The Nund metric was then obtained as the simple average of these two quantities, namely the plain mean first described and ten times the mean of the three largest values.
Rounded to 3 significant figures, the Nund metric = 865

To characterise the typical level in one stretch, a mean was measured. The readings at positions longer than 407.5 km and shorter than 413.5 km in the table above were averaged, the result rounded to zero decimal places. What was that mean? 176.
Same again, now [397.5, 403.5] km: 181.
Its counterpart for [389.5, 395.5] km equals 155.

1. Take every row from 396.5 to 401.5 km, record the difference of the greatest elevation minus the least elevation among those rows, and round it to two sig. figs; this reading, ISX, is 25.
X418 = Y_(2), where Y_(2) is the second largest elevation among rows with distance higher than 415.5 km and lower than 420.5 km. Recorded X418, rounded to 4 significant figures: 151.7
